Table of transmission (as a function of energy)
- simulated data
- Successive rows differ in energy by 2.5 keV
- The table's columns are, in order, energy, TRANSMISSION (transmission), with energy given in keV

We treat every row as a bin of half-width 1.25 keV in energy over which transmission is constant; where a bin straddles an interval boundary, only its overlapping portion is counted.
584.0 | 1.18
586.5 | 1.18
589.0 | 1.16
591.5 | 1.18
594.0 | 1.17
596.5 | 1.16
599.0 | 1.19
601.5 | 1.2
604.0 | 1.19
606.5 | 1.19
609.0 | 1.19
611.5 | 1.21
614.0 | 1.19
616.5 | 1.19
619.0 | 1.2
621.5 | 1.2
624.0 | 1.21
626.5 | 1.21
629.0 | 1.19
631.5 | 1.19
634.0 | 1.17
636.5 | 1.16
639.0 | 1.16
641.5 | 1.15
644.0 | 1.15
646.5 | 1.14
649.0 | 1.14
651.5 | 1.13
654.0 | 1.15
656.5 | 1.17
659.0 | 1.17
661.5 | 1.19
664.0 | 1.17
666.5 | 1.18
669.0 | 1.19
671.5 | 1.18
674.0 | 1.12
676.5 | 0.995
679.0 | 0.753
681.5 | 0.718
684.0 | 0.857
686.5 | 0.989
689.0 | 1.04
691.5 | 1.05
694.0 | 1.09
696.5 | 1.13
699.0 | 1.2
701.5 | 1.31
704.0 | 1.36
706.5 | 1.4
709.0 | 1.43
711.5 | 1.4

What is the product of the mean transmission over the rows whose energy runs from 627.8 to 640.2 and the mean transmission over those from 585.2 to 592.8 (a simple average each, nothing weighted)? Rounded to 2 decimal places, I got 1.38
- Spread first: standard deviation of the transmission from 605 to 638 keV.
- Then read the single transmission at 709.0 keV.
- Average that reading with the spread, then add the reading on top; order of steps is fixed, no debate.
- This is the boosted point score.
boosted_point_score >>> 2.2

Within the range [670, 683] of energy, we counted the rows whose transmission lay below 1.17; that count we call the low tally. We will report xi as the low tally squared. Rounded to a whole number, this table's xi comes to 16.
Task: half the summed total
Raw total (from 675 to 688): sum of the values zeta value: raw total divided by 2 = 2.16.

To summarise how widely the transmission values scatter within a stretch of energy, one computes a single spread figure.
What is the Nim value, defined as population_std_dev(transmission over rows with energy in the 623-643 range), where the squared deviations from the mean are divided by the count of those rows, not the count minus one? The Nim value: 0.022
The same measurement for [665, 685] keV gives 0.186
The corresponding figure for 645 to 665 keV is 0.019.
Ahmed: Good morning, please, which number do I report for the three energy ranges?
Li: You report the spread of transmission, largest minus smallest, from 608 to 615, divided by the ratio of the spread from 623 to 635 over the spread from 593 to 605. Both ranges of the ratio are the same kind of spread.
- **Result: 0.020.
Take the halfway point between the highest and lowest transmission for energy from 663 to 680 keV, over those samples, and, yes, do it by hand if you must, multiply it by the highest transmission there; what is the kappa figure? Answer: 1.16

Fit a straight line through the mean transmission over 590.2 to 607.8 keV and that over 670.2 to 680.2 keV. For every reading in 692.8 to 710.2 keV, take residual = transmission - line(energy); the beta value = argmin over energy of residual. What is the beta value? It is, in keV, 694.0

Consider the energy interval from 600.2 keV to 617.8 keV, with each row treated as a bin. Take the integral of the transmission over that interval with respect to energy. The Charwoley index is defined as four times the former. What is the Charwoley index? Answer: 84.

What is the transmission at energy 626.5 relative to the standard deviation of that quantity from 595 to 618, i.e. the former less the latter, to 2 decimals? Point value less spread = 1.20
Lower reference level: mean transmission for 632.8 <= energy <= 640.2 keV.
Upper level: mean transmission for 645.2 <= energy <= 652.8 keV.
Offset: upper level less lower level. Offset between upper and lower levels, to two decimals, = -0.03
